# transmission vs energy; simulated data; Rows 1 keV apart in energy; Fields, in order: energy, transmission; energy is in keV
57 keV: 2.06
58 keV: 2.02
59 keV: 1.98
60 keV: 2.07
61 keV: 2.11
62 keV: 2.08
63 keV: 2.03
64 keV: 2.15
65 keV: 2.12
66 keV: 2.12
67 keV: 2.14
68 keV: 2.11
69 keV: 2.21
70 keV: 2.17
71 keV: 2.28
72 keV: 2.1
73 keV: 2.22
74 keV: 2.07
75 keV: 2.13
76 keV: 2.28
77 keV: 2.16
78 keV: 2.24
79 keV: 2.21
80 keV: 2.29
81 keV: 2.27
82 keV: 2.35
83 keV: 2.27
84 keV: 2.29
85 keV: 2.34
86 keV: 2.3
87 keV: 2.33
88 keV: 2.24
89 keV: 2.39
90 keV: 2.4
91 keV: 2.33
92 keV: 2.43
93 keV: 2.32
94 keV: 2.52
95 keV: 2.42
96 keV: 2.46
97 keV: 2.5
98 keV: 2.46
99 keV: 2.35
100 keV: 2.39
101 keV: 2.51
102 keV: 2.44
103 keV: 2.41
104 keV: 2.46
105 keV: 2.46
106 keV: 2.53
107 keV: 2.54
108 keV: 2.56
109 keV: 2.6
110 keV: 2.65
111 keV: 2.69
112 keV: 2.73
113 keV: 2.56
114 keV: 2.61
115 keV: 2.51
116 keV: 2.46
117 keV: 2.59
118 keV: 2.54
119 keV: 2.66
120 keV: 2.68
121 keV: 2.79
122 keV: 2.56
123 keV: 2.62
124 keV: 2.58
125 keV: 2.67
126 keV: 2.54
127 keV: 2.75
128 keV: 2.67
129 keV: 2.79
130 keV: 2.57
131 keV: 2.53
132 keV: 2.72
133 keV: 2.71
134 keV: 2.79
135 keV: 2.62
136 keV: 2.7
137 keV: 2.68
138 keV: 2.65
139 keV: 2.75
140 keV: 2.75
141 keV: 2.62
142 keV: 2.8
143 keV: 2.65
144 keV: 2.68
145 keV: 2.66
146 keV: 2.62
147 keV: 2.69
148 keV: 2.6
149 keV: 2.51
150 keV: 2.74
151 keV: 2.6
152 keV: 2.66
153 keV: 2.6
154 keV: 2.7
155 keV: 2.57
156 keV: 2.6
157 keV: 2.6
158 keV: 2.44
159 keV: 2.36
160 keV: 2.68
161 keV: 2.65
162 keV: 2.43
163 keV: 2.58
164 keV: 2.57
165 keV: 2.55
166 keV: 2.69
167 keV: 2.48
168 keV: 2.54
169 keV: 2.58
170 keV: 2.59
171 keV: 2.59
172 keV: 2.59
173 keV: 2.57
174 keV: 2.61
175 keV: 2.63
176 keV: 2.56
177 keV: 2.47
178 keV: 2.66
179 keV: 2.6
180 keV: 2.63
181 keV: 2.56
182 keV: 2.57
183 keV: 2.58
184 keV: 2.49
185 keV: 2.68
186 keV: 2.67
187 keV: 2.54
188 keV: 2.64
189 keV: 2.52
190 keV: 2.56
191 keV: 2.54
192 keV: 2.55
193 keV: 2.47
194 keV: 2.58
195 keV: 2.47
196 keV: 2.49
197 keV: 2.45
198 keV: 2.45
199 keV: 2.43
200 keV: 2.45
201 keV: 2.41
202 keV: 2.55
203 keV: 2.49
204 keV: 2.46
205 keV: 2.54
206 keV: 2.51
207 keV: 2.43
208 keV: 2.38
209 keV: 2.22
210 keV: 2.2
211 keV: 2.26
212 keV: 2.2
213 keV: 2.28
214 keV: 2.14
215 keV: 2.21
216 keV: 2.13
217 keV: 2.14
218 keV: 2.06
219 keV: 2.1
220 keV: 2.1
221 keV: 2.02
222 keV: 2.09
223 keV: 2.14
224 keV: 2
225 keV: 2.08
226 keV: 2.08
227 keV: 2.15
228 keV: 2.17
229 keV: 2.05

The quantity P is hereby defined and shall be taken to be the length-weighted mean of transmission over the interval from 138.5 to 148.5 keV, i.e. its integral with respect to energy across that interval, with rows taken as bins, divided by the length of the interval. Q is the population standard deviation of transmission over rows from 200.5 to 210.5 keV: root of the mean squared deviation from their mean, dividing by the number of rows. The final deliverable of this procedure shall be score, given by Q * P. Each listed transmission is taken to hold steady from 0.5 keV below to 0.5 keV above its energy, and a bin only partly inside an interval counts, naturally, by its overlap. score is 0.31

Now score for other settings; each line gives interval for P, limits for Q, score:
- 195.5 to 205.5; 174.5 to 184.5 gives 0.14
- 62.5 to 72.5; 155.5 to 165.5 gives 0.21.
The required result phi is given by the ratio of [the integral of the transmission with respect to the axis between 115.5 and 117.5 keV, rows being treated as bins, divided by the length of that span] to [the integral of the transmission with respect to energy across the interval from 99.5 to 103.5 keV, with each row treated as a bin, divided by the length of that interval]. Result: 1.04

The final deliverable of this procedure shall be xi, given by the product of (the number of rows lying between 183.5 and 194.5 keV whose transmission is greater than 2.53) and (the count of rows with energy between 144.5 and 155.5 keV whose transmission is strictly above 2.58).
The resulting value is 72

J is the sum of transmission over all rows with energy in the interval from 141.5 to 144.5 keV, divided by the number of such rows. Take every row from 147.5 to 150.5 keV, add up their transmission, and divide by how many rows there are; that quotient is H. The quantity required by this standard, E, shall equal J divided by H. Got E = 1.04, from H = 2.62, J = 2.71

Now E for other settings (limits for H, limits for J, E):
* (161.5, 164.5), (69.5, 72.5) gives 0.86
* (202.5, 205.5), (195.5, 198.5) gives 0.99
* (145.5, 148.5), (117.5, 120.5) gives 1.00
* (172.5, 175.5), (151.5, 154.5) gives 1.02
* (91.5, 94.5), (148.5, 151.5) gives 1.08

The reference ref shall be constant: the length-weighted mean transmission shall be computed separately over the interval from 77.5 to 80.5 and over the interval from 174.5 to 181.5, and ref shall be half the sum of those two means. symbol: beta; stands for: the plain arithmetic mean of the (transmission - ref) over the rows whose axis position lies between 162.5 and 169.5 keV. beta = 0.15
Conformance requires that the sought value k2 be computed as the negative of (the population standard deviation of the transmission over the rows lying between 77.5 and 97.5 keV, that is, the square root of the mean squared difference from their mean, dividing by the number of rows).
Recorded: -0.086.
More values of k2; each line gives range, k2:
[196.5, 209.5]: -0.080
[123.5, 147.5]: -0.074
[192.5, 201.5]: -0.046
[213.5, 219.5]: -0.045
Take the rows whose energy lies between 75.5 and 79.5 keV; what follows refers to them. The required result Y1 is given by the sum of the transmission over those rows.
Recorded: 8.9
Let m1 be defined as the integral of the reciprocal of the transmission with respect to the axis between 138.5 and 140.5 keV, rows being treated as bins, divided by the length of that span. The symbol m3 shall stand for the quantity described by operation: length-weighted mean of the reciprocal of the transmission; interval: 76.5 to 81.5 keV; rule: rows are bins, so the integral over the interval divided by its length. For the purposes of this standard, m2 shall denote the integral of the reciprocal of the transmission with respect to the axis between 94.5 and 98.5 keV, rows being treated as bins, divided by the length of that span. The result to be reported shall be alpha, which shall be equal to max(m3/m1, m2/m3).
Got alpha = 1.23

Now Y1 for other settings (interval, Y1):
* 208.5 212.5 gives 8.9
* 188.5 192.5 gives 10.2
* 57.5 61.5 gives 8.2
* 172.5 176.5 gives 10.4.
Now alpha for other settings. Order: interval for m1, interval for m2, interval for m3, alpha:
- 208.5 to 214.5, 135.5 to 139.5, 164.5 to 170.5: 0.95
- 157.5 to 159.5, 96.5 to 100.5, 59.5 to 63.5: 1.16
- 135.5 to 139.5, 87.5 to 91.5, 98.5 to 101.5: 1.12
